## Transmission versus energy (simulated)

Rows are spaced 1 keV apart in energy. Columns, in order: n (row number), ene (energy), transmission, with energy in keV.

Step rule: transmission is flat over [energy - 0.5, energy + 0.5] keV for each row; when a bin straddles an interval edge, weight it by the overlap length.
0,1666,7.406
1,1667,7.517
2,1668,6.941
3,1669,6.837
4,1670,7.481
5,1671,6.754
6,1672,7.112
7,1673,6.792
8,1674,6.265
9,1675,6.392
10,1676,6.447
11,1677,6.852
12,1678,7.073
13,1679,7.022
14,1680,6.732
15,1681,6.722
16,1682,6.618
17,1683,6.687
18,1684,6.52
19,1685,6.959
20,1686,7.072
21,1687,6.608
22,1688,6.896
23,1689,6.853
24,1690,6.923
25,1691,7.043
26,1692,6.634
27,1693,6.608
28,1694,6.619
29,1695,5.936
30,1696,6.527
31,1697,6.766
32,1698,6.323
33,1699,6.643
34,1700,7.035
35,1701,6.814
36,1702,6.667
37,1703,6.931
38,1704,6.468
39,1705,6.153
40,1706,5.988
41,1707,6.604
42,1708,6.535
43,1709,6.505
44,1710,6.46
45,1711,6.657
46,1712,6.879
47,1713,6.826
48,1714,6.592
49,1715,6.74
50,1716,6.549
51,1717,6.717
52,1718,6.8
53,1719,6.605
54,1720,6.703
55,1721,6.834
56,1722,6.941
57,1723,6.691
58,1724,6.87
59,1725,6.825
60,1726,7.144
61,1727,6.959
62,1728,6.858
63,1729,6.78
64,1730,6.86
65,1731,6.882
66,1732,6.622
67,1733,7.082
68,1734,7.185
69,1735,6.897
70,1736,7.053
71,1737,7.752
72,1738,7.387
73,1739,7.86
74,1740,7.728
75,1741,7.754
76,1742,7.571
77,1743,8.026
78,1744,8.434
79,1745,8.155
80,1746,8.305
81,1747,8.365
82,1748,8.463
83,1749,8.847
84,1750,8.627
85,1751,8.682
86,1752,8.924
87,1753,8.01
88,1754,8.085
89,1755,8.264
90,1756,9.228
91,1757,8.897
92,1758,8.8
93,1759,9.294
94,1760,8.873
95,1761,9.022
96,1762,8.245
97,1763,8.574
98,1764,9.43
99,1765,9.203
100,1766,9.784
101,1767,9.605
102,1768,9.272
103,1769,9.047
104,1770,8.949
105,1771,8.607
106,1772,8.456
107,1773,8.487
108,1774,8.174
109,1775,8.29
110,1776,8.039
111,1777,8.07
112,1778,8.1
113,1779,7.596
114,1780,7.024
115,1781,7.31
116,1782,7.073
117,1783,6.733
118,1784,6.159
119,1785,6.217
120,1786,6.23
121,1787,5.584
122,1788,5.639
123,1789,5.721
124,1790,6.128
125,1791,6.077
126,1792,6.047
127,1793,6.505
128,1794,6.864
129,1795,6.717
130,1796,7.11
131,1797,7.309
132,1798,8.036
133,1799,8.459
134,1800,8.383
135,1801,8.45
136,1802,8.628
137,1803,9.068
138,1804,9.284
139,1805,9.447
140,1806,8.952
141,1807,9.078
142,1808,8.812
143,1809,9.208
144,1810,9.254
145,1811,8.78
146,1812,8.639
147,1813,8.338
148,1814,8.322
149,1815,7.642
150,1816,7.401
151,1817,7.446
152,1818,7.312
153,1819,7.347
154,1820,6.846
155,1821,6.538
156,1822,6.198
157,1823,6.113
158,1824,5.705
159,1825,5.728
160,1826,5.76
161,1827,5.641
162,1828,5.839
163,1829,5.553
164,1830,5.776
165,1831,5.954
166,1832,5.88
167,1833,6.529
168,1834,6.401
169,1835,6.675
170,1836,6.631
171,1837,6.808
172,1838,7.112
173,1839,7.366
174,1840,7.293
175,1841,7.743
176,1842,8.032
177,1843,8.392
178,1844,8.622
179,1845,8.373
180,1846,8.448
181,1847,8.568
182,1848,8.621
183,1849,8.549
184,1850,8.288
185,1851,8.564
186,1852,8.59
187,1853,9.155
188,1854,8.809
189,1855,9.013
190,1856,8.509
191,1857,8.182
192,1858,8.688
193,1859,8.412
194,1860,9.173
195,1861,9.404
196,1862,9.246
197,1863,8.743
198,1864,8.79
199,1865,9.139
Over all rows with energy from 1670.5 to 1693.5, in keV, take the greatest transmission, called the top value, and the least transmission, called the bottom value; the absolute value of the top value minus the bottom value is 0.85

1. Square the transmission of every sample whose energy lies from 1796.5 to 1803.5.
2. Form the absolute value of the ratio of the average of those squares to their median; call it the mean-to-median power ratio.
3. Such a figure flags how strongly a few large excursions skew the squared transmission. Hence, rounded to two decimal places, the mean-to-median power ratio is 0.98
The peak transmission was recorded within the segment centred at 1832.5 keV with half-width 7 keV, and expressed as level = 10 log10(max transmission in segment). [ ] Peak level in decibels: 8.7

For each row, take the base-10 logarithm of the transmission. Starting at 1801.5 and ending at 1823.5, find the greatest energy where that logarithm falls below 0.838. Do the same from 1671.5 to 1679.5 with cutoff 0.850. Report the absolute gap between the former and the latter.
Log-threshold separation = 144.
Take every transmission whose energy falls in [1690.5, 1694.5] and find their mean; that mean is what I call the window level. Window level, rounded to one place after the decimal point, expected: 6.7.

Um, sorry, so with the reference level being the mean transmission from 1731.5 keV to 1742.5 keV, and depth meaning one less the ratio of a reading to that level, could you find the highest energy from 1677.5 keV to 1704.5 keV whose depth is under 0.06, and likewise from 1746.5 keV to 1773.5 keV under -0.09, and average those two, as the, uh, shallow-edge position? 1738.0 keV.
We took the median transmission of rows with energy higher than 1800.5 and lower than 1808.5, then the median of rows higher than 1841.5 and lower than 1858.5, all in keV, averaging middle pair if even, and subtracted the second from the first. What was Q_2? 0.4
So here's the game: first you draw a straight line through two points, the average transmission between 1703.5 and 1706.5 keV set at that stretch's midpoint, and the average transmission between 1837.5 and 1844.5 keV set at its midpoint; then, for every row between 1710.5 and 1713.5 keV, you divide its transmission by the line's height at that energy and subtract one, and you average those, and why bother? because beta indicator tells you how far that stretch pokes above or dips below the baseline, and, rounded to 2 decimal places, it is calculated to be 0.08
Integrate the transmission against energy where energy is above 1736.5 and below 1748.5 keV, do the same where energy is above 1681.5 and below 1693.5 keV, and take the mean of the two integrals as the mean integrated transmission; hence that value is 88.6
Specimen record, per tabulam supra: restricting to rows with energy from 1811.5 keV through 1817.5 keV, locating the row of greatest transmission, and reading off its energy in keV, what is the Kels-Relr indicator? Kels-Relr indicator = 1812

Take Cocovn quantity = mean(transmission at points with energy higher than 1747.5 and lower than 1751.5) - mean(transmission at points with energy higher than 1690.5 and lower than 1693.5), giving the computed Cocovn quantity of 1.9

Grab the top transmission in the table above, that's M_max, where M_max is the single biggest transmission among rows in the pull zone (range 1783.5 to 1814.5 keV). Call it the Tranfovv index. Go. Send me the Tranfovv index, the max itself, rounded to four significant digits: 9.447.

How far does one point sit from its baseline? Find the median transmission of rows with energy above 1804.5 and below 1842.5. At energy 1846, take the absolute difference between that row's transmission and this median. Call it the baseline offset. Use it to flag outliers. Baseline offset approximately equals 1.2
